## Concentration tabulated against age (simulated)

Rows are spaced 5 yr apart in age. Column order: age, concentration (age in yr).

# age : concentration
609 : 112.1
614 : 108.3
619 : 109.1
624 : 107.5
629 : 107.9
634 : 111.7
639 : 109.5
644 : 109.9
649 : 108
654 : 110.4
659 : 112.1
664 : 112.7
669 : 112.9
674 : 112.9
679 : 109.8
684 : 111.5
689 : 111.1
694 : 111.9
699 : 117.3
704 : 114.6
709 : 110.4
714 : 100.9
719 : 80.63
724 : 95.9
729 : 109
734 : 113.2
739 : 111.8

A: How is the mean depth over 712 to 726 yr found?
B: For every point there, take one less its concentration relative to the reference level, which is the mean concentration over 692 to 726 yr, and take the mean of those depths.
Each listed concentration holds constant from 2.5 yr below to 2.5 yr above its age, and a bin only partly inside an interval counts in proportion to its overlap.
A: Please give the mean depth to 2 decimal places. 0.12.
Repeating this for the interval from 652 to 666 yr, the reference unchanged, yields -0.07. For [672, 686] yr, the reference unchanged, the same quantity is -0.07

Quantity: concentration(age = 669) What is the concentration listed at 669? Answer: 112.9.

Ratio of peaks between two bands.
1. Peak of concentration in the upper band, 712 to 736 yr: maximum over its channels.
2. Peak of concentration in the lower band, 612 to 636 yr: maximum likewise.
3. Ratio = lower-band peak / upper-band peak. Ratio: 0.99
